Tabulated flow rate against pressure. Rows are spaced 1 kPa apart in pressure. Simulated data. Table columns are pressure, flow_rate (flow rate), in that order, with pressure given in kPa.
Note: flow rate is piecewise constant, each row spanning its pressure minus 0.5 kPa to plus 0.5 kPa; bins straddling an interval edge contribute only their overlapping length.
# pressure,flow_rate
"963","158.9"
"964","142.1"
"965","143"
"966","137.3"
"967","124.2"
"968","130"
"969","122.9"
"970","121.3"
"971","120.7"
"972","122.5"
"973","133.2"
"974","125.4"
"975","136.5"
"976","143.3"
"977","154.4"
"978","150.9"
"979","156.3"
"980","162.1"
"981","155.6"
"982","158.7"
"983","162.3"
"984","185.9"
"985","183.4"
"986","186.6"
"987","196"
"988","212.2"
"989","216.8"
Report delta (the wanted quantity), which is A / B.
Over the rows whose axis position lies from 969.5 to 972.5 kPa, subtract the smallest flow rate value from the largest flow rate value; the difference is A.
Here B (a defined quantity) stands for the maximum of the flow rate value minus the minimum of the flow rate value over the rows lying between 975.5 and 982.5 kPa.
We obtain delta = 0.1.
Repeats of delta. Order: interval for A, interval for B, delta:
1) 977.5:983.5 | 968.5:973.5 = 0.9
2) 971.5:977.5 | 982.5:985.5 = 1.4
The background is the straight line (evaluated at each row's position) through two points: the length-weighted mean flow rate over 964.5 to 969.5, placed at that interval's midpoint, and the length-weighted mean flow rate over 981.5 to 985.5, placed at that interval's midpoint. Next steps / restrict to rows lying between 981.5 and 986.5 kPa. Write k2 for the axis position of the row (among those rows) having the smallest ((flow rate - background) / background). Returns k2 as 982 kPa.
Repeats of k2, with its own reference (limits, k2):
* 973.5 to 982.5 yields 974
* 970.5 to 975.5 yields 974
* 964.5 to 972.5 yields 972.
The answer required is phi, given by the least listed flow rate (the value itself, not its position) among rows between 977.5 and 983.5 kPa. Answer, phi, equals 150.9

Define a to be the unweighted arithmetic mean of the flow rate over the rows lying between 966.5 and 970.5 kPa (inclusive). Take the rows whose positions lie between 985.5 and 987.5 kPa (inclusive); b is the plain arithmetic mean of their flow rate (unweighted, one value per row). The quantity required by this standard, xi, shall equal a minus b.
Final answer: -67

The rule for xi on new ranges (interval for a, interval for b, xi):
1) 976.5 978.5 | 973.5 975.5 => 22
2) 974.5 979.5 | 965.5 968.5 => 18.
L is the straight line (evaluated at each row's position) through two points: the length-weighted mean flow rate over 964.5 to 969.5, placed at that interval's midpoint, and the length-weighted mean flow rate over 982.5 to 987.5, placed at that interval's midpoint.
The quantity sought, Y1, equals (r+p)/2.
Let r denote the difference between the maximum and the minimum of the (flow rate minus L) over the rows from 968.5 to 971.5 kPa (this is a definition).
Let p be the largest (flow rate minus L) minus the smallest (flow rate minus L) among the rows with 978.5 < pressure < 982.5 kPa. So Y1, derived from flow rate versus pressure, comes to 9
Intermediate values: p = 9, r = 8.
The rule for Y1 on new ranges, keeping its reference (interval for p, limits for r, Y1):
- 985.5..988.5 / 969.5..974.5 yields 15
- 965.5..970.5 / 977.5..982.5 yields 18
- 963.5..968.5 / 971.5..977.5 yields 23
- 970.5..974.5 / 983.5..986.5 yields 8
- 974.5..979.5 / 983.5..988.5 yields 16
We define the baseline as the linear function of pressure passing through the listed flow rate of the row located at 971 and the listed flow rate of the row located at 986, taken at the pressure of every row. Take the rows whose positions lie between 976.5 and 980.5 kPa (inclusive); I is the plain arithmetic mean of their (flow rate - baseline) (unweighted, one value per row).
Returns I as 2.3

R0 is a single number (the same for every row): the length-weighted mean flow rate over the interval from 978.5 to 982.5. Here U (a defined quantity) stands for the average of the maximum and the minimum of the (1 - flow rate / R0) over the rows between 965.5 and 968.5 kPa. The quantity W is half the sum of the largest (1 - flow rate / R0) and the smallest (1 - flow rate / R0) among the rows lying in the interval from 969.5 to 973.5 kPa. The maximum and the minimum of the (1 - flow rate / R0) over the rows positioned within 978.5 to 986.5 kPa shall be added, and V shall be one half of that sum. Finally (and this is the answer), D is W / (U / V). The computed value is -0.09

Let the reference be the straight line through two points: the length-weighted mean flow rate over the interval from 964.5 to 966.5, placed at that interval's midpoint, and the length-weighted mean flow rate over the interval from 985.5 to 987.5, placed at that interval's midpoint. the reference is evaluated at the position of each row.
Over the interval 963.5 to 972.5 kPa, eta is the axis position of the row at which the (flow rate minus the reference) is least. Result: 972 kPa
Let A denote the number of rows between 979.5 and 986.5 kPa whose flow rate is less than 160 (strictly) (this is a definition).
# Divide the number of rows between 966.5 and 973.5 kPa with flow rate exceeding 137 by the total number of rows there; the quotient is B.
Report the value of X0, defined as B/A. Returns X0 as 0.00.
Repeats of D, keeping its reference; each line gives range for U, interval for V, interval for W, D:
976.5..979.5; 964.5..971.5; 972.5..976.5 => 0.87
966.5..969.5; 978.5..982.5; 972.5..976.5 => 0.00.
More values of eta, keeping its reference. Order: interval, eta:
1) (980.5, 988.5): 981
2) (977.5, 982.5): 981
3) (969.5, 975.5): 974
